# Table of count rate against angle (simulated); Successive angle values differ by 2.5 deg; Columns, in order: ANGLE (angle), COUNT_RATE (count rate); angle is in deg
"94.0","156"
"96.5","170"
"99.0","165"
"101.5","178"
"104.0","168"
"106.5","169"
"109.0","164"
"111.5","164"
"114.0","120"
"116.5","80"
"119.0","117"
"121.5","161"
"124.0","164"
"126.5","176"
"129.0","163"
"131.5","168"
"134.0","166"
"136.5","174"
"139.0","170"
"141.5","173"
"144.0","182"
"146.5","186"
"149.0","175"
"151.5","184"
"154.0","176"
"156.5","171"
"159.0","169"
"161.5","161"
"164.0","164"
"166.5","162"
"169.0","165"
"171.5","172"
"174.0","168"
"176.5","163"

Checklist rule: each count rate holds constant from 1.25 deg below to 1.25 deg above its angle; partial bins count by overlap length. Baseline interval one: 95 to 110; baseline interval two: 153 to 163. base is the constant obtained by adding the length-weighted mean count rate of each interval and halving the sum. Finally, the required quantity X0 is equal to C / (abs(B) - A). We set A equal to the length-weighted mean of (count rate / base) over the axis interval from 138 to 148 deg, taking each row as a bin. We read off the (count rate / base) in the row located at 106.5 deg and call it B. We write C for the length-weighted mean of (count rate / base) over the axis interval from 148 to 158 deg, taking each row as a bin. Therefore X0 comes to -20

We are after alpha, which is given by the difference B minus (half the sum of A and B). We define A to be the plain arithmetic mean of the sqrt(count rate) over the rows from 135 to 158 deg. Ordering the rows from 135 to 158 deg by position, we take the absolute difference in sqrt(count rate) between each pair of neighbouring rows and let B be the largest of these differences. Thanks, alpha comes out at -6.44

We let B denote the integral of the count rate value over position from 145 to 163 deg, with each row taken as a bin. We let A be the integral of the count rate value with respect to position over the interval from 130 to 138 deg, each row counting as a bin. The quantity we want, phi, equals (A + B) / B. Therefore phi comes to 1.43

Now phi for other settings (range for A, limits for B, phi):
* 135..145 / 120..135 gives 1.70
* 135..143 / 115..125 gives 2.07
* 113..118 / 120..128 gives 1.38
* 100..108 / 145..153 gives 1.94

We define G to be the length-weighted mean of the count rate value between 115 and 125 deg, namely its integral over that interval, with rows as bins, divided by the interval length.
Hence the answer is 129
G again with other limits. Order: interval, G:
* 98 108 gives 170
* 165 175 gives 167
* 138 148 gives 178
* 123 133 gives 168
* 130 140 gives 169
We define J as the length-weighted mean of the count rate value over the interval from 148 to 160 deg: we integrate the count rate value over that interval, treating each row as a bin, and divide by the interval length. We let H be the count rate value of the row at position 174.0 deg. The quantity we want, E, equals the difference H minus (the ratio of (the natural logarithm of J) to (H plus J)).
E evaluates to 168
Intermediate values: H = 168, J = 175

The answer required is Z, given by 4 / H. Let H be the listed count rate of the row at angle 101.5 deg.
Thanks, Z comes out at 0.0225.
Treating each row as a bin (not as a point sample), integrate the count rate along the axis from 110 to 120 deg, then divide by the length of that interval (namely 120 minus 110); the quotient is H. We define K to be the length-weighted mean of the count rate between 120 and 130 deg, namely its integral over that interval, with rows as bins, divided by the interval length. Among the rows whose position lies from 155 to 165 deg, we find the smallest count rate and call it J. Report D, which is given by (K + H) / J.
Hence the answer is 1.78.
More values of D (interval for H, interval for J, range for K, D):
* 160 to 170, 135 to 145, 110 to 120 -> 1.67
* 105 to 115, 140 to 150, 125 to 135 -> 1.87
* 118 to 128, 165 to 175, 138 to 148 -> 2.06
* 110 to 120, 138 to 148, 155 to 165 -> 1.69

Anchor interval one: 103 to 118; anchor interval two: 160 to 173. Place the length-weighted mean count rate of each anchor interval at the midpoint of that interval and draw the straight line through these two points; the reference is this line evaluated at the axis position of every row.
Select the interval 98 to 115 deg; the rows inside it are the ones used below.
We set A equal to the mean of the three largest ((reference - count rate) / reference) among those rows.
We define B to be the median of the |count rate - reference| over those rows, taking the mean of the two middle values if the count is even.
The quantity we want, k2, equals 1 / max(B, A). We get 0.038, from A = -0.04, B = 26.1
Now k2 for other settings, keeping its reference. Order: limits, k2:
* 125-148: 0.056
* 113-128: 0.039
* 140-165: 0.061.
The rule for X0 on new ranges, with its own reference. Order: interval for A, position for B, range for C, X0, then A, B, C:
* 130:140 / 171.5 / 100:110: 63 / 1.00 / 1.02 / 1.01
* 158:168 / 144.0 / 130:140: 9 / 0.97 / 1.08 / 1.00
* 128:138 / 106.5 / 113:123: 112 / 0.99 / 1.00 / 0.71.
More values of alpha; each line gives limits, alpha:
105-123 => -4.85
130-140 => -6.36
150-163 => -6.40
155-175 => -6.30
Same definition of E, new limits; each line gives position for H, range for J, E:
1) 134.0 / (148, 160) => 166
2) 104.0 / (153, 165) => 168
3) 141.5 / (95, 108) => 173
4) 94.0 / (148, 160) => 156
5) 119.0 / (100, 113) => 117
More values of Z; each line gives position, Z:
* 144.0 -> 0.0220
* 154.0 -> 0.0227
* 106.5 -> 0.0237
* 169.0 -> 0.0242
